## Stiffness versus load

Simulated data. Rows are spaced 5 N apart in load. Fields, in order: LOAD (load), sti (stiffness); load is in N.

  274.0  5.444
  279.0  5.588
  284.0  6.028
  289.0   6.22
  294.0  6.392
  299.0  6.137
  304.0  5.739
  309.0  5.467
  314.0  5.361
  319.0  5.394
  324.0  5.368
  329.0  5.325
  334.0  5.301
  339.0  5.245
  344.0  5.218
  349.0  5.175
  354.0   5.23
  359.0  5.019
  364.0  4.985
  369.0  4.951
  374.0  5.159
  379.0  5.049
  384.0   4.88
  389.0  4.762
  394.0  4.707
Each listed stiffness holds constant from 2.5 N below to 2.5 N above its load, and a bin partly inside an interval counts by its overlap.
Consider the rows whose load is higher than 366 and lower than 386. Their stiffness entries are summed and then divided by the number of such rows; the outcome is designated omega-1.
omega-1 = 5.01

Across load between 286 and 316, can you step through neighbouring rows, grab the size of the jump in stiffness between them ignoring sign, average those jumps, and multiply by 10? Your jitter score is 2.4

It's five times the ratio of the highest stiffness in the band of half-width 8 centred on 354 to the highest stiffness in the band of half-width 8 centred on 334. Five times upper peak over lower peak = 4.91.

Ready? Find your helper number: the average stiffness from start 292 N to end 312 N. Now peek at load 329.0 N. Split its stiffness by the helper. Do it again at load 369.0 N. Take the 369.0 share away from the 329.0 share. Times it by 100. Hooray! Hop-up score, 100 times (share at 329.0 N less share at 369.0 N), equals 6.3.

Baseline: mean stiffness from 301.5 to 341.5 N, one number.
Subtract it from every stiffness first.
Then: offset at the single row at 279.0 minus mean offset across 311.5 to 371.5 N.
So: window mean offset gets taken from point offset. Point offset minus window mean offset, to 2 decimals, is 0.37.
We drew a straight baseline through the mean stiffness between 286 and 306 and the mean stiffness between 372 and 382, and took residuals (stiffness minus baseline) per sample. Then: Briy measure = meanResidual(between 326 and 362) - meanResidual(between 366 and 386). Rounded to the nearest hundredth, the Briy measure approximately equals -0.21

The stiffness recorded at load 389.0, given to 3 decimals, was 4.762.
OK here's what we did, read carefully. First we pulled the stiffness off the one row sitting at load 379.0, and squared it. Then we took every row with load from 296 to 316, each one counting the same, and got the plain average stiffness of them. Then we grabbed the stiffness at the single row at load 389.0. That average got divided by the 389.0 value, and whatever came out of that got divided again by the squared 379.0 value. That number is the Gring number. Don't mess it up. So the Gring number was 0.047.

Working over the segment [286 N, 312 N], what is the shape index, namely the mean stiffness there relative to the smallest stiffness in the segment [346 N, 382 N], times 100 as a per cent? 121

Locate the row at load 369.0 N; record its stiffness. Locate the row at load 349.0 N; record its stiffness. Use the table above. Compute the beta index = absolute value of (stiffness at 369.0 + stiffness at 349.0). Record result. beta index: 10.13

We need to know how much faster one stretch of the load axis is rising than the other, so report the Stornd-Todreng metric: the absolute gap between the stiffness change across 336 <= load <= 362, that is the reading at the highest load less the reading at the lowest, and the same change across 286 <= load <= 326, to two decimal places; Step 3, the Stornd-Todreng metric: 0.63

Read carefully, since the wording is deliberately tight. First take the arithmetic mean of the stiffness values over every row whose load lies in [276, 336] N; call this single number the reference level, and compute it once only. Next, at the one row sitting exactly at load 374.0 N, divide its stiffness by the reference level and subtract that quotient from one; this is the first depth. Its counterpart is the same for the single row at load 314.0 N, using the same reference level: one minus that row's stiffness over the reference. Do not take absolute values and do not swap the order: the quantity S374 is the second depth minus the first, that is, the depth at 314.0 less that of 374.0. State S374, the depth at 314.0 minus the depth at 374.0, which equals -0.035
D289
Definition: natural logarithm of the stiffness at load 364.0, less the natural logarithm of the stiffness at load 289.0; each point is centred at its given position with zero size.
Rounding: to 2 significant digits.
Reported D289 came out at -0.22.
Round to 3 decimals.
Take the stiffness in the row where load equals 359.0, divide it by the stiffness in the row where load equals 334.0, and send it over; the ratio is 0.947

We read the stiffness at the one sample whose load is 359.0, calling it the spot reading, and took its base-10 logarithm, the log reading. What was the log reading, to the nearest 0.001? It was 0.701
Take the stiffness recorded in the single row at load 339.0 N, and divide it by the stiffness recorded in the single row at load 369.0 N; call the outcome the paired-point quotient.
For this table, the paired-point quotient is 1.06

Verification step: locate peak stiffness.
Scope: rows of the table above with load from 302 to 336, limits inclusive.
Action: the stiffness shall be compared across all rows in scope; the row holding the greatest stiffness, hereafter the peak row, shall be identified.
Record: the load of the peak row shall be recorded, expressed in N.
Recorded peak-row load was 304.0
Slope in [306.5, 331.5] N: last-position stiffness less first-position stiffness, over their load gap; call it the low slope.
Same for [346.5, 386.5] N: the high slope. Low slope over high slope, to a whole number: 1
